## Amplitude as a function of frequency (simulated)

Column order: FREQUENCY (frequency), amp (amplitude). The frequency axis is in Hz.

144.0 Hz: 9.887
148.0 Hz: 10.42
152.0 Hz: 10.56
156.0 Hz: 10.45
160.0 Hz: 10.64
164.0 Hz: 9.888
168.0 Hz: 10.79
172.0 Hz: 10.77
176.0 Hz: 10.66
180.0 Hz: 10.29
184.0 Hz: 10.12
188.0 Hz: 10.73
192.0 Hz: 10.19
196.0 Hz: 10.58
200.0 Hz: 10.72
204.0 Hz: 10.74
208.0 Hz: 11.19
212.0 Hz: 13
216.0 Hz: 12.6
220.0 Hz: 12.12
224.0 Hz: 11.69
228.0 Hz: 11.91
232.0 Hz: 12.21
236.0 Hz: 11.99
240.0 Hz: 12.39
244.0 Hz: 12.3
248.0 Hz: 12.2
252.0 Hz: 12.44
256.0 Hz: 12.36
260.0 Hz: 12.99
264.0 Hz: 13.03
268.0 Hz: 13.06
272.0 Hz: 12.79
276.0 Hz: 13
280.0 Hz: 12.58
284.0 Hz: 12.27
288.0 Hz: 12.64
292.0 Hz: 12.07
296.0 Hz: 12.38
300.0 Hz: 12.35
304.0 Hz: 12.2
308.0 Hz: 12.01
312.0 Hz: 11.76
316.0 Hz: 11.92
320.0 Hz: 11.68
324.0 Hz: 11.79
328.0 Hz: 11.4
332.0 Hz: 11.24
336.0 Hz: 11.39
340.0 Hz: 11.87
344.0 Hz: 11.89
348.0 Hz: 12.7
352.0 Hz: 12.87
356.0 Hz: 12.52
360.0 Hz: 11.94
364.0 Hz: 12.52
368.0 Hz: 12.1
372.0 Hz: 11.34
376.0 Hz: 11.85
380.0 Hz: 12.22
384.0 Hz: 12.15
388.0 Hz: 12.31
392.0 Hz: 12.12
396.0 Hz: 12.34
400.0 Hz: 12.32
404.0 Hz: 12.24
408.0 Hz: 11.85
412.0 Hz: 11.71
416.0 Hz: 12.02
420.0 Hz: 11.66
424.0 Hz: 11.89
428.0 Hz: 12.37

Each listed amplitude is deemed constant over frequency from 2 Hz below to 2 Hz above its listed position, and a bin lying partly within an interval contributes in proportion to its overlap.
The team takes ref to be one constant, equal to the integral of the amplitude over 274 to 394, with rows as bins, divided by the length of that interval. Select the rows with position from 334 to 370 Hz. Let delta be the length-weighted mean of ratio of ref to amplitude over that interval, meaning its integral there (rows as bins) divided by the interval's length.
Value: 0.993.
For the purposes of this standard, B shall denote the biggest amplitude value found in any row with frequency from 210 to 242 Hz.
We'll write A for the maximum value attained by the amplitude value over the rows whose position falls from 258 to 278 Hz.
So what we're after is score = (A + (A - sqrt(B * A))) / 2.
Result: 6.5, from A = 13.06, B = 13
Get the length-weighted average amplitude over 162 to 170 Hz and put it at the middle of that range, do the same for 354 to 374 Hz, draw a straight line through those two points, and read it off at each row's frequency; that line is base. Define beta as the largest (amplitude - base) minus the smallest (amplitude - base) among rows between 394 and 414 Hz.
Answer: 0.77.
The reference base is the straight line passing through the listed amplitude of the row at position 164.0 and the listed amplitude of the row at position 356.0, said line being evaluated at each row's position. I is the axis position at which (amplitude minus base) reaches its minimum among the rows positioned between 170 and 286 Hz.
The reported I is 192.0 Hz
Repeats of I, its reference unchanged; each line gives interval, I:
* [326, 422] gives 420.0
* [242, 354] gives 332.0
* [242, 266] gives 248.0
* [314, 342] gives 332.0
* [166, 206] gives 192.0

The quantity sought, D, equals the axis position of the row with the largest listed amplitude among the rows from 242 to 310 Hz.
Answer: 268.0 Hz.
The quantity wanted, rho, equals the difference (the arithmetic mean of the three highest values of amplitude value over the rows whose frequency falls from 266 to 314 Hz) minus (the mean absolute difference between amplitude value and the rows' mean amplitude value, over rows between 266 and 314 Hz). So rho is 12.6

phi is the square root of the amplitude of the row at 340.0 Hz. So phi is 3.45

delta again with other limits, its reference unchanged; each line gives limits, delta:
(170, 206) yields 1.150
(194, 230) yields 1.047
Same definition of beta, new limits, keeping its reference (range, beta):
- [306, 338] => 0.98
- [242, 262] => 0.68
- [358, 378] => 1.25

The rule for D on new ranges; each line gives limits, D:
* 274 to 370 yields 276.0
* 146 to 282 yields 268.0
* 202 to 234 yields 212.0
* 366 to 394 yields 388.0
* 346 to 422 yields 352.0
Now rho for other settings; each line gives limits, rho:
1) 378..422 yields 12.1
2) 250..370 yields 12.6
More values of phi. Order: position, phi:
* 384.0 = 3.49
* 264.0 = 3.61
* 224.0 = 3.42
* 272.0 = 3.58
